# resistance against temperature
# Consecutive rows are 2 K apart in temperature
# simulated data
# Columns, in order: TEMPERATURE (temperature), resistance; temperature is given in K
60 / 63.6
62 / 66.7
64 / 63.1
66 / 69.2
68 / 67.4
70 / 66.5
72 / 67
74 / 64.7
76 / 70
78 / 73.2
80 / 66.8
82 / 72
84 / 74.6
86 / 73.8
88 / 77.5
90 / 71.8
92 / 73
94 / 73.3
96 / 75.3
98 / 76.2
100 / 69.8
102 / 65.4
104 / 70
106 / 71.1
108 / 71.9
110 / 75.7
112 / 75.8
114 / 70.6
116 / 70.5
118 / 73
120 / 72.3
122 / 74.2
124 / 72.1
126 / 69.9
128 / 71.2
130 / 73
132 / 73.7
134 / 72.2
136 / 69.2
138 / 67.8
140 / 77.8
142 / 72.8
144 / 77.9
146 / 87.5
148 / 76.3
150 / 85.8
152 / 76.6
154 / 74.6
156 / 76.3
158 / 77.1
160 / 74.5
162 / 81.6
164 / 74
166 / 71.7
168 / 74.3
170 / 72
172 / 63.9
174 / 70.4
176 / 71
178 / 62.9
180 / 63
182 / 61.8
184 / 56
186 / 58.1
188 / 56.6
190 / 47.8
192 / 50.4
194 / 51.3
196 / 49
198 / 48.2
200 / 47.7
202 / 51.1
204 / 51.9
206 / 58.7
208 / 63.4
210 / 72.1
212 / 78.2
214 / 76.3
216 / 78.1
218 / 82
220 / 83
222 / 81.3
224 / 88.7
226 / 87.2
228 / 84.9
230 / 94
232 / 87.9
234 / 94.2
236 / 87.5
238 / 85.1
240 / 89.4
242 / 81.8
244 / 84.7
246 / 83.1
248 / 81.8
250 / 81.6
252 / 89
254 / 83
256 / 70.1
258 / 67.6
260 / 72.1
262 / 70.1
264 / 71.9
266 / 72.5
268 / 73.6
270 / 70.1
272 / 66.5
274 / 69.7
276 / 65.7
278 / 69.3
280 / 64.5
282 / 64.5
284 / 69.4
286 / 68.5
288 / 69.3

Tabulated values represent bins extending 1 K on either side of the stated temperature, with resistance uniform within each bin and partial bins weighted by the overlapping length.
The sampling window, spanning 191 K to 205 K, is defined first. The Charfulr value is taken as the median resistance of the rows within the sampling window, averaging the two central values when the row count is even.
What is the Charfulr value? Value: 50.4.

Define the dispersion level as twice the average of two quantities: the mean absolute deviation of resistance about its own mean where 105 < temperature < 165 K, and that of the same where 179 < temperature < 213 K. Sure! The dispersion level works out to 10.0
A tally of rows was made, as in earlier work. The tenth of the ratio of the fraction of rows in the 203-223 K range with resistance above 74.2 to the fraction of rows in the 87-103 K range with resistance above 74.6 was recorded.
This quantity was 0.2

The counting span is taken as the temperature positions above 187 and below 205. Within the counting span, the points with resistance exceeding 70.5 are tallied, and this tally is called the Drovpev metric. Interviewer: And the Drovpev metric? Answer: 0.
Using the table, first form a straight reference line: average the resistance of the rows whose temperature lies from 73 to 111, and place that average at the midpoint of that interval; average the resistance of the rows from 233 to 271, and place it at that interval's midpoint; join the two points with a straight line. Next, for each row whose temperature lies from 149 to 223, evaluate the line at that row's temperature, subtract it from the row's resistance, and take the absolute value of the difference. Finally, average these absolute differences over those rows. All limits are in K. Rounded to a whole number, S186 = 11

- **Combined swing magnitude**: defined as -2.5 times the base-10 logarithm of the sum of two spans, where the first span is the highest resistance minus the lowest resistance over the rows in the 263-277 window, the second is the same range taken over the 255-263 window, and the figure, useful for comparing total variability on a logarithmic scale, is -2.73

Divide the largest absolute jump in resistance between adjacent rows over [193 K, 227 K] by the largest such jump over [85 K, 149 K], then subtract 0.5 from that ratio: 0.28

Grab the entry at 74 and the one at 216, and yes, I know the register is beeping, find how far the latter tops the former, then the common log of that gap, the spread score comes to 1.1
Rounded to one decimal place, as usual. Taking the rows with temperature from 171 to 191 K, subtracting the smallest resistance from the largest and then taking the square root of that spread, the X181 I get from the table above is 4.8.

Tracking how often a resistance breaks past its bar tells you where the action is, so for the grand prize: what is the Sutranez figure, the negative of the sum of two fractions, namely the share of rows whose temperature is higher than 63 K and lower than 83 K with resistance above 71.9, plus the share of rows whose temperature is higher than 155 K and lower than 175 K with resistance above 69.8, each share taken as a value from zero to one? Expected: -1.1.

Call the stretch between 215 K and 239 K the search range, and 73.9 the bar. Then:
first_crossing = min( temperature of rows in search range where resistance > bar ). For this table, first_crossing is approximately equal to 216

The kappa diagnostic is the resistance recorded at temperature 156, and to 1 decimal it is 76.3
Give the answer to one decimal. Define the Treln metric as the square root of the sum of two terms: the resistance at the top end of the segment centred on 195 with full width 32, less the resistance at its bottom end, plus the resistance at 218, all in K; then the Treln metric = 9.5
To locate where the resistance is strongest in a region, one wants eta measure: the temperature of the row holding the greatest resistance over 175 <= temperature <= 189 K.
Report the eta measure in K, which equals 176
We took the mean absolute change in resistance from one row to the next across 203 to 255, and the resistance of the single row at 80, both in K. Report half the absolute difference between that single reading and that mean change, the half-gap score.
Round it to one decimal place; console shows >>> 31.2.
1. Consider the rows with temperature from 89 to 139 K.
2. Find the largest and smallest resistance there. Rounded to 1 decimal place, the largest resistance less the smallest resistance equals 10.8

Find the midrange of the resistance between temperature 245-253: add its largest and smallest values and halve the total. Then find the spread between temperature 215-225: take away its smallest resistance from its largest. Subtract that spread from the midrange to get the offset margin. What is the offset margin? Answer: 75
